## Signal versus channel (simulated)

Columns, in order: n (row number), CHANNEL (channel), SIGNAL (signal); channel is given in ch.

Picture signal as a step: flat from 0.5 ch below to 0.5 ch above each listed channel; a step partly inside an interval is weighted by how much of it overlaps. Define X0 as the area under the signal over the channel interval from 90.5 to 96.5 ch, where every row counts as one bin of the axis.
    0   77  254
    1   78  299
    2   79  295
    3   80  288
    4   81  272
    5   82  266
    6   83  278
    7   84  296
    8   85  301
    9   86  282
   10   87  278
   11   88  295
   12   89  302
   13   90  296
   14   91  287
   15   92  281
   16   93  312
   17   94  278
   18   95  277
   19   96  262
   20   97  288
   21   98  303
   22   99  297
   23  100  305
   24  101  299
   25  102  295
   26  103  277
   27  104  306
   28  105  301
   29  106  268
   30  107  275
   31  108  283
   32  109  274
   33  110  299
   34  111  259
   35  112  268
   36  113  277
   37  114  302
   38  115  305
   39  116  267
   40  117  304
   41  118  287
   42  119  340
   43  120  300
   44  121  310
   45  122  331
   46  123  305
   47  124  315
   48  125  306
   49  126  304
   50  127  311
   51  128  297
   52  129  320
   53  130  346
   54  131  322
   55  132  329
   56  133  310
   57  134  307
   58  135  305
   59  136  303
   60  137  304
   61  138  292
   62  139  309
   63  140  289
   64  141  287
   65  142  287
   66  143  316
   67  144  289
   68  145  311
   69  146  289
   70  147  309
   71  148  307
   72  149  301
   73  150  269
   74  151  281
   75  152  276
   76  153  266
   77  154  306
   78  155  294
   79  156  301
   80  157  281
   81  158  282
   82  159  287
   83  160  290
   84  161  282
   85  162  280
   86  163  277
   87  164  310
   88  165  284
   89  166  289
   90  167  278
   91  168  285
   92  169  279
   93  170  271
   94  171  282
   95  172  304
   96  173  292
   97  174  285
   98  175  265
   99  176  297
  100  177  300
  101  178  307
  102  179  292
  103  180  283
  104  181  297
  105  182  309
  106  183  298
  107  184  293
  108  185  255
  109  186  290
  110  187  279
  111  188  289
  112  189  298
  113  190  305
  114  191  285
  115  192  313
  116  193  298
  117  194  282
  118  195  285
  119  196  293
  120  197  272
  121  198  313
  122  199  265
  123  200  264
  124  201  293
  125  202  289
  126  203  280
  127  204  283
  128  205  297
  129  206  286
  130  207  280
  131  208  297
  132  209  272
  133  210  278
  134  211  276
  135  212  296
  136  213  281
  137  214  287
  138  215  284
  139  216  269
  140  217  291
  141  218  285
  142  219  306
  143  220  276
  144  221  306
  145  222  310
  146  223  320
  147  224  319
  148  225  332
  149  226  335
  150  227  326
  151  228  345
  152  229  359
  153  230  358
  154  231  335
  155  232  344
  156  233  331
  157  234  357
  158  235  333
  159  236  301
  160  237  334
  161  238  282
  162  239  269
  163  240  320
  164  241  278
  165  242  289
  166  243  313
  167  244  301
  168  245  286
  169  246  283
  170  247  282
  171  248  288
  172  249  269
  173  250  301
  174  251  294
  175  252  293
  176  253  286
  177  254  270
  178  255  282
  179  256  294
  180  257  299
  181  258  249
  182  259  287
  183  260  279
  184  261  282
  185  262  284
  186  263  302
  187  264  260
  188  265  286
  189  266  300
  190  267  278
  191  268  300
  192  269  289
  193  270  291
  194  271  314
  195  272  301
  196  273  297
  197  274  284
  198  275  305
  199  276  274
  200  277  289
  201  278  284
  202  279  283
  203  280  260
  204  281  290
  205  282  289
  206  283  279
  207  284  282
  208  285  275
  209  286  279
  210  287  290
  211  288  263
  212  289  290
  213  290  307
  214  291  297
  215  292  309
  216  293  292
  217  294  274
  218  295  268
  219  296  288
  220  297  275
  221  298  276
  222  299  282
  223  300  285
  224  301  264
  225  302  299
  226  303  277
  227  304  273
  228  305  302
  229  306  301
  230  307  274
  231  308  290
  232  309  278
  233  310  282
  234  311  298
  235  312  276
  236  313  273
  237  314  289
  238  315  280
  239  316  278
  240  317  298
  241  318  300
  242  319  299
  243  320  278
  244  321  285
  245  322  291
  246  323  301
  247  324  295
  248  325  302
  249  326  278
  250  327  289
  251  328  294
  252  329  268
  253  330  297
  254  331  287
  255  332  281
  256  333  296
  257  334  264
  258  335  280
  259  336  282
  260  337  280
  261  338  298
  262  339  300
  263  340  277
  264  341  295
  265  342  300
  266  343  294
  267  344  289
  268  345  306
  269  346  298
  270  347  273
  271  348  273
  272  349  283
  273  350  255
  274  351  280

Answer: 1697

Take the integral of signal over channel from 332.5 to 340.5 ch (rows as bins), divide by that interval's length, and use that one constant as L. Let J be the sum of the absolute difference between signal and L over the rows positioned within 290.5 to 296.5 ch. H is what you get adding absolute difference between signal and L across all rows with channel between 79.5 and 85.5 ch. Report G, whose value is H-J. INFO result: -6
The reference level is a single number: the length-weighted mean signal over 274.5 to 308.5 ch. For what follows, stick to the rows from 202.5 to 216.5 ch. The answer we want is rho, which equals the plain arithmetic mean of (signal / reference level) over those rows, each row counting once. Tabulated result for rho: 1.00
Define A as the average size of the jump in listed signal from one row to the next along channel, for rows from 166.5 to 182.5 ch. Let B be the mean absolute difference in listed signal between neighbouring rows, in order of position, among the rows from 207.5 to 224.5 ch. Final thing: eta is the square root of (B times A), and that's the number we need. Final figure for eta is 12.9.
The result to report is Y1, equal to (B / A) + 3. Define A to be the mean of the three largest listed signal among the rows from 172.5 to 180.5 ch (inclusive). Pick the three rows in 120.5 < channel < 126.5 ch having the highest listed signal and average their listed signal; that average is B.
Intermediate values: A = 301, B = 319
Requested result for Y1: 4.06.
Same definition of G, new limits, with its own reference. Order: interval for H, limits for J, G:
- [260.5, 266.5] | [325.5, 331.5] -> 10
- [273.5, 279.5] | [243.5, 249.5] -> -3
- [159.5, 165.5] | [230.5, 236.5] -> -247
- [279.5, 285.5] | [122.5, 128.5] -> -78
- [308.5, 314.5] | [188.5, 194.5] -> -31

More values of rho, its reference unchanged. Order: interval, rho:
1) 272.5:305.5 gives 1.00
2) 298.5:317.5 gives 1.00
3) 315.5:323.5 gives 1.02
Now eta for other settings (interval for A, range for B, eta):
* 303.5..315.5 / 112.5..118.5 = 18.4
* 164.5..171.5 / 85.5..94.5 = 10.7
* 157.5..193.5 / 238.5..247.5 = 16.3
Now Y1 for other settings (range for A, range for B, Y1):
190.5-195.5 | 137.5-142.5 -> 3.99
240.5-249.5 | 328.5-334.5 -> 3.97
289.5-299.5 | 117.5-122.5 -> 4.07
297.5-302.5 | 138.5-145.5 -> 4.08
